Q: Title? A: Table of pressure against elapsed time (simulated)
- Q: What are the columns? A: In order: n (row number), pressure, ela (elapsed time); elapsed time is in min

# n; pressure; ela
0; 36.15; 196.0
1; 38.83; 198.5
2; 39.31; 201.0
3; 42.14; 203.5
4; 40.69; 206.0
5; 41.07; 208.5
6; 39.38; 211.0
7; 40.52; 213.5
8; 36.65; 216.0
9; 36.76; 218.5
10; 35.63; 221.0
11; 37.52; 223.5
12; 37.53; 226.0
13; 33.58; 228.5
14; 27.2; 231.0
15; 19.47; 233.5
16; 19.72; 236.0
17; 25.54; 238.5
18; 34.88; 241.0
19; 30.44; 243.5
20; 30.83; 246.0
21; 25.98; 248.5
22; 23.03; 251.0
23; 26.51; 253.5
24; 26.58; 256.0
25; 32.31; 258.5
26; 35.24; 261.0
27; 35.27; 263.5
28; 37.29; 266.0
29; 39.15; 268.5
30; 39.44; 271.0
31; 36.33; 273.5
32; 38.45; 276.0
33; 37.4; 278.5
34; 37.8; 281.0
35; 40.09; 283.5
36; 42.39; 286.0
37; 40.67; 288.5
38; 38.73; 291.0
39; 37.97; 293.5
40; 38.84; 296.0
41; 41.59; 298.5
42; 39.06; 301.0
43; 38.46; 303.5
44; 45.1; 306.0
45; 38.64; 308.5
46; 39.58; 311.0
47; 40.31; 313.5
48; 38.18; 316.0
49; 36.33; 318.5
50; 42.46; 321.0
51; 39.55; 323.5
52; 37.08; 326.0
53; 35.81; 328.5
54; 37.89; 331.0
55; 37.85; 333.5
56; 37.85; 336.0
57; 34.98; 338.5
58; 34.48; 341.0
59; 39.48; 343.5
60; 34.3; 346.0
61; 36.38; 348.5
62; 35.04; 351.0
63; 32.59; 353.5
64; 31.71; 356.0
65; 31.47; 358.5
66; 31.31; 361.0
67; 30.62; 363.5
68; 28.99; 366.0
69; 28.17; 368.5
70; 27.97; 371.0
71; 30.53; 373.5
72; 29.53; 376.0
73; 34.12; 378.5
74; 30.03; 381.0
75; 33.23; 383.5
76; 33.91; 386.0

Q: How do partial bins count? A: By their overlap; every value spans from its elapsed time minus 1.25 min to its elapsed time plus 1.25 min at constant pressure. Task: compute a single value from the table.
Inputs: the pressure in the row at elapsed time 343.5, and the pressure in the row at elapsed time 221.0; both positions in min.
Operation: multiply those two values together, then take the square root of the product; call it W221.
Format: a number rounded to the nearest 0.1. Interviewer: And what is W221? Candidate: 37.5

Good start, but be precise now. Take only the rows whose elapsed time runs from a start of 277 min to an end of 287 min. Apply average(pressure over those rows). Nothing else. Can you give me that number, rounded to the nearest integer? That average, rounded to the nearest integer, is 39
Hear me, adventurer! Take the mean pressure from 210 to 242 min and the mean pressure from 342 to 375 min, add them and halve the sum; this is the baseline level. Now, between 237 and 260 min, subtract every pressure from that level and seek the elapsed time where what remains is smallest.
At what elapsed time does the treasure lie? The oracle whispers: 241.0 min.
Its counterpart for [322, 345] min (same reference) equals 323.5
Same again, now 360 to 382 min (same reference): 378.5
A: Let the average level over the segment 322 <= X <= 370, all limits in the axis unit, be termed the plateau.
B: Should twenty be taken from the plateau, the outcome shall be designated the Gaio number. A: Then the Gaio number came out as 14.5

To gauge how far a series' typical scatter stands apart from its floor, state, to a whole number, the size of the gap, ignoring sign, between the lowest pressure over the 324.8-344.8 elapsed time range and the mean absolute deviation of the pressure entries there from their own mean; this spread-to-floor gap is 33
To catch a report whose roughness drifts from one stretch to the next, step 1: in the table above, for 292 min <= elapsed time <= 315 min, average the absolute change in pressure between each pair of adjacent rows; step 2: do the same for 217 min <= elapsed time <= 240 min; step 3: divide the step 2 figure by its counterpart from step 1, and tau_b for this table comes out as 1.3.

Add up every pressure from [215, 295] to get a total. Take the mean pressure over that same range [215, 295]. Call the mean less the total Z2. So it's -1043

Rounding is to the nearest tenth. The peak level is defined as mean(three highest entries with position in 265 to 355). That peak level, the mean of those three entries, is 43.3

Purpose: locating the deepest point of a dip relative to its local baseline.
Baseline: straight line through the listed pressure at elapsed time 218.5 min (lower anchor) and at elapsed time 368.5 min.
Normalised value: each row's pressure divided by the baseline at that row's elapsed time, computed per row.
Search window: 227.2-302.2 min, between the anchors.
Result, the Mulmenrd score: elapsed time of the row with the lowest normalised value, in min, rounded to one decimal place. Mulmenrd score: 233.5 min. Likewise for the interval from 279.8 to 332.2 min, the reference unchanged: 281.0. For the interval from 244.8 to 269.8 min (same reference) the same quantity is 251.0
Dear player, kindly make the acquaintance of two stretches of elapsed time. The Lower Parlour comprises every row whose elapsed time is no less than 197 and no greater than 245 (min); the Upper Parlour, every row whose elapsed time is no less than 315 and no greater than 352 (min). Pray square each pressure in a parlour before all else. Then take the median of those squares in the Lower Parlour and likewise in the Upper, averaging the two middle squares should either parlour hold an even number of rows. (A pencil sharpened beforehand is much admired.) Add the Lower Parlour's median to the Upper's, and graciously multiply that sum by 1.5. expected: 4089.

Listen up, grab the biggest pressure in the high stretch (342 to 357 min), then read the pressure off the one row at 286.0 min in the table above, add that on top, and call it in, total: 82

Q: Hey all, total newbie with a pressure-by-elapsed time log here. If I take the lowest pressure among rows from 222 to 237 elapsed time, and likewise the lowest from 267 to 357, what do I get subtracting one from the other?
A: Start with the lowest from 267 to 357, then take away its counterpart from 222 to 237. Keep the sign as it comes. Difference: 12.2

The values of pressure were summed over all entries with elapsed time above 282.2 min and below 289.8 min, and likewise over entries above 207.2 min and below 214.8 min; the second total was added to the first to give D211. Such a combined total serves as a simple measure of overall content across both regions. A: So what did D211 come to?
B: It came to 244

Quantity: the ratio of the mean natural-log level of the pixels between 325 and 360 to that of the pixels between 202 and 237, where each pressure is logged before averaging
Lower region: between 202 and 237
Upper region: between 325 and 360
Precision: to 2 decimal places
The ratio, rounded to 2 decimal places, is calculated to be 1.01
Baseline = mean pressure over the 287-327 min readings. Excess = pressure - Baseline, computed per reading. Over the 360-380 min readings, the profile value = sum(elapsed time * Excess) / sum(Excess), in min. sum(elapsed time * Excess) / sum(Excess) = 369.4 min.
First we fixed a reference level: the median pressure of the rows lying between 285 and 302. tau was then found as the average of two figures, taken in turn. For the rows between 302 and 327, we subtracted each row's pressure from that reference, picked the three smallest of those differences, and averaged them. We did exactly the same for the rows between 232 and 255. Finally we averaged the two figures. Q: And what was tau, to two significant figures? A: 1.7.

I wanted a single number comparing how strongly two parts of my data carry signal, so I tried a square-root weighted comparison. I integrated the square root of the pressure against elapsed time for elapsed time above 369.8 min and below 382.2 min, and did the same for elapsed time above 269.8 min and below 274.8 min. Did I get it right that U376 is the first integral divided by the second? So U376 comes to 2.2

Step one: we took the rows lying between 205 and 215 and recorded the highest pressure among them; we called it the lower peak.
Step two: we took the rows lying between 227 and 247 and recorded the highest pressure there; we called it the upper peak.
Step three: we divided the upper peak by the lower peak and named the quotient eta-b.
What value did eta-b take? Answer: 0.85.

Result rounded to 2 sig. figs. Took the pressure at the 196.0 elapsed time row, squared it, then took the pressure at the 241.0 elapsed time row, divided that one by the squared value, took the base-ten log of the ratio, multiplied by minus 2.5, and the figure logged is 3.9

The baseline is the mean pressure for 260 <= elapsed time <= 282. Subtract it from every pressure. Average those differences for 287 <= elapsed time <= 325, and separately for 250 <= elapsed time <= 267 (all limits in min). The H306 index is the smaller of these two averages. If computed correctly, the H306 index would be -6.48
